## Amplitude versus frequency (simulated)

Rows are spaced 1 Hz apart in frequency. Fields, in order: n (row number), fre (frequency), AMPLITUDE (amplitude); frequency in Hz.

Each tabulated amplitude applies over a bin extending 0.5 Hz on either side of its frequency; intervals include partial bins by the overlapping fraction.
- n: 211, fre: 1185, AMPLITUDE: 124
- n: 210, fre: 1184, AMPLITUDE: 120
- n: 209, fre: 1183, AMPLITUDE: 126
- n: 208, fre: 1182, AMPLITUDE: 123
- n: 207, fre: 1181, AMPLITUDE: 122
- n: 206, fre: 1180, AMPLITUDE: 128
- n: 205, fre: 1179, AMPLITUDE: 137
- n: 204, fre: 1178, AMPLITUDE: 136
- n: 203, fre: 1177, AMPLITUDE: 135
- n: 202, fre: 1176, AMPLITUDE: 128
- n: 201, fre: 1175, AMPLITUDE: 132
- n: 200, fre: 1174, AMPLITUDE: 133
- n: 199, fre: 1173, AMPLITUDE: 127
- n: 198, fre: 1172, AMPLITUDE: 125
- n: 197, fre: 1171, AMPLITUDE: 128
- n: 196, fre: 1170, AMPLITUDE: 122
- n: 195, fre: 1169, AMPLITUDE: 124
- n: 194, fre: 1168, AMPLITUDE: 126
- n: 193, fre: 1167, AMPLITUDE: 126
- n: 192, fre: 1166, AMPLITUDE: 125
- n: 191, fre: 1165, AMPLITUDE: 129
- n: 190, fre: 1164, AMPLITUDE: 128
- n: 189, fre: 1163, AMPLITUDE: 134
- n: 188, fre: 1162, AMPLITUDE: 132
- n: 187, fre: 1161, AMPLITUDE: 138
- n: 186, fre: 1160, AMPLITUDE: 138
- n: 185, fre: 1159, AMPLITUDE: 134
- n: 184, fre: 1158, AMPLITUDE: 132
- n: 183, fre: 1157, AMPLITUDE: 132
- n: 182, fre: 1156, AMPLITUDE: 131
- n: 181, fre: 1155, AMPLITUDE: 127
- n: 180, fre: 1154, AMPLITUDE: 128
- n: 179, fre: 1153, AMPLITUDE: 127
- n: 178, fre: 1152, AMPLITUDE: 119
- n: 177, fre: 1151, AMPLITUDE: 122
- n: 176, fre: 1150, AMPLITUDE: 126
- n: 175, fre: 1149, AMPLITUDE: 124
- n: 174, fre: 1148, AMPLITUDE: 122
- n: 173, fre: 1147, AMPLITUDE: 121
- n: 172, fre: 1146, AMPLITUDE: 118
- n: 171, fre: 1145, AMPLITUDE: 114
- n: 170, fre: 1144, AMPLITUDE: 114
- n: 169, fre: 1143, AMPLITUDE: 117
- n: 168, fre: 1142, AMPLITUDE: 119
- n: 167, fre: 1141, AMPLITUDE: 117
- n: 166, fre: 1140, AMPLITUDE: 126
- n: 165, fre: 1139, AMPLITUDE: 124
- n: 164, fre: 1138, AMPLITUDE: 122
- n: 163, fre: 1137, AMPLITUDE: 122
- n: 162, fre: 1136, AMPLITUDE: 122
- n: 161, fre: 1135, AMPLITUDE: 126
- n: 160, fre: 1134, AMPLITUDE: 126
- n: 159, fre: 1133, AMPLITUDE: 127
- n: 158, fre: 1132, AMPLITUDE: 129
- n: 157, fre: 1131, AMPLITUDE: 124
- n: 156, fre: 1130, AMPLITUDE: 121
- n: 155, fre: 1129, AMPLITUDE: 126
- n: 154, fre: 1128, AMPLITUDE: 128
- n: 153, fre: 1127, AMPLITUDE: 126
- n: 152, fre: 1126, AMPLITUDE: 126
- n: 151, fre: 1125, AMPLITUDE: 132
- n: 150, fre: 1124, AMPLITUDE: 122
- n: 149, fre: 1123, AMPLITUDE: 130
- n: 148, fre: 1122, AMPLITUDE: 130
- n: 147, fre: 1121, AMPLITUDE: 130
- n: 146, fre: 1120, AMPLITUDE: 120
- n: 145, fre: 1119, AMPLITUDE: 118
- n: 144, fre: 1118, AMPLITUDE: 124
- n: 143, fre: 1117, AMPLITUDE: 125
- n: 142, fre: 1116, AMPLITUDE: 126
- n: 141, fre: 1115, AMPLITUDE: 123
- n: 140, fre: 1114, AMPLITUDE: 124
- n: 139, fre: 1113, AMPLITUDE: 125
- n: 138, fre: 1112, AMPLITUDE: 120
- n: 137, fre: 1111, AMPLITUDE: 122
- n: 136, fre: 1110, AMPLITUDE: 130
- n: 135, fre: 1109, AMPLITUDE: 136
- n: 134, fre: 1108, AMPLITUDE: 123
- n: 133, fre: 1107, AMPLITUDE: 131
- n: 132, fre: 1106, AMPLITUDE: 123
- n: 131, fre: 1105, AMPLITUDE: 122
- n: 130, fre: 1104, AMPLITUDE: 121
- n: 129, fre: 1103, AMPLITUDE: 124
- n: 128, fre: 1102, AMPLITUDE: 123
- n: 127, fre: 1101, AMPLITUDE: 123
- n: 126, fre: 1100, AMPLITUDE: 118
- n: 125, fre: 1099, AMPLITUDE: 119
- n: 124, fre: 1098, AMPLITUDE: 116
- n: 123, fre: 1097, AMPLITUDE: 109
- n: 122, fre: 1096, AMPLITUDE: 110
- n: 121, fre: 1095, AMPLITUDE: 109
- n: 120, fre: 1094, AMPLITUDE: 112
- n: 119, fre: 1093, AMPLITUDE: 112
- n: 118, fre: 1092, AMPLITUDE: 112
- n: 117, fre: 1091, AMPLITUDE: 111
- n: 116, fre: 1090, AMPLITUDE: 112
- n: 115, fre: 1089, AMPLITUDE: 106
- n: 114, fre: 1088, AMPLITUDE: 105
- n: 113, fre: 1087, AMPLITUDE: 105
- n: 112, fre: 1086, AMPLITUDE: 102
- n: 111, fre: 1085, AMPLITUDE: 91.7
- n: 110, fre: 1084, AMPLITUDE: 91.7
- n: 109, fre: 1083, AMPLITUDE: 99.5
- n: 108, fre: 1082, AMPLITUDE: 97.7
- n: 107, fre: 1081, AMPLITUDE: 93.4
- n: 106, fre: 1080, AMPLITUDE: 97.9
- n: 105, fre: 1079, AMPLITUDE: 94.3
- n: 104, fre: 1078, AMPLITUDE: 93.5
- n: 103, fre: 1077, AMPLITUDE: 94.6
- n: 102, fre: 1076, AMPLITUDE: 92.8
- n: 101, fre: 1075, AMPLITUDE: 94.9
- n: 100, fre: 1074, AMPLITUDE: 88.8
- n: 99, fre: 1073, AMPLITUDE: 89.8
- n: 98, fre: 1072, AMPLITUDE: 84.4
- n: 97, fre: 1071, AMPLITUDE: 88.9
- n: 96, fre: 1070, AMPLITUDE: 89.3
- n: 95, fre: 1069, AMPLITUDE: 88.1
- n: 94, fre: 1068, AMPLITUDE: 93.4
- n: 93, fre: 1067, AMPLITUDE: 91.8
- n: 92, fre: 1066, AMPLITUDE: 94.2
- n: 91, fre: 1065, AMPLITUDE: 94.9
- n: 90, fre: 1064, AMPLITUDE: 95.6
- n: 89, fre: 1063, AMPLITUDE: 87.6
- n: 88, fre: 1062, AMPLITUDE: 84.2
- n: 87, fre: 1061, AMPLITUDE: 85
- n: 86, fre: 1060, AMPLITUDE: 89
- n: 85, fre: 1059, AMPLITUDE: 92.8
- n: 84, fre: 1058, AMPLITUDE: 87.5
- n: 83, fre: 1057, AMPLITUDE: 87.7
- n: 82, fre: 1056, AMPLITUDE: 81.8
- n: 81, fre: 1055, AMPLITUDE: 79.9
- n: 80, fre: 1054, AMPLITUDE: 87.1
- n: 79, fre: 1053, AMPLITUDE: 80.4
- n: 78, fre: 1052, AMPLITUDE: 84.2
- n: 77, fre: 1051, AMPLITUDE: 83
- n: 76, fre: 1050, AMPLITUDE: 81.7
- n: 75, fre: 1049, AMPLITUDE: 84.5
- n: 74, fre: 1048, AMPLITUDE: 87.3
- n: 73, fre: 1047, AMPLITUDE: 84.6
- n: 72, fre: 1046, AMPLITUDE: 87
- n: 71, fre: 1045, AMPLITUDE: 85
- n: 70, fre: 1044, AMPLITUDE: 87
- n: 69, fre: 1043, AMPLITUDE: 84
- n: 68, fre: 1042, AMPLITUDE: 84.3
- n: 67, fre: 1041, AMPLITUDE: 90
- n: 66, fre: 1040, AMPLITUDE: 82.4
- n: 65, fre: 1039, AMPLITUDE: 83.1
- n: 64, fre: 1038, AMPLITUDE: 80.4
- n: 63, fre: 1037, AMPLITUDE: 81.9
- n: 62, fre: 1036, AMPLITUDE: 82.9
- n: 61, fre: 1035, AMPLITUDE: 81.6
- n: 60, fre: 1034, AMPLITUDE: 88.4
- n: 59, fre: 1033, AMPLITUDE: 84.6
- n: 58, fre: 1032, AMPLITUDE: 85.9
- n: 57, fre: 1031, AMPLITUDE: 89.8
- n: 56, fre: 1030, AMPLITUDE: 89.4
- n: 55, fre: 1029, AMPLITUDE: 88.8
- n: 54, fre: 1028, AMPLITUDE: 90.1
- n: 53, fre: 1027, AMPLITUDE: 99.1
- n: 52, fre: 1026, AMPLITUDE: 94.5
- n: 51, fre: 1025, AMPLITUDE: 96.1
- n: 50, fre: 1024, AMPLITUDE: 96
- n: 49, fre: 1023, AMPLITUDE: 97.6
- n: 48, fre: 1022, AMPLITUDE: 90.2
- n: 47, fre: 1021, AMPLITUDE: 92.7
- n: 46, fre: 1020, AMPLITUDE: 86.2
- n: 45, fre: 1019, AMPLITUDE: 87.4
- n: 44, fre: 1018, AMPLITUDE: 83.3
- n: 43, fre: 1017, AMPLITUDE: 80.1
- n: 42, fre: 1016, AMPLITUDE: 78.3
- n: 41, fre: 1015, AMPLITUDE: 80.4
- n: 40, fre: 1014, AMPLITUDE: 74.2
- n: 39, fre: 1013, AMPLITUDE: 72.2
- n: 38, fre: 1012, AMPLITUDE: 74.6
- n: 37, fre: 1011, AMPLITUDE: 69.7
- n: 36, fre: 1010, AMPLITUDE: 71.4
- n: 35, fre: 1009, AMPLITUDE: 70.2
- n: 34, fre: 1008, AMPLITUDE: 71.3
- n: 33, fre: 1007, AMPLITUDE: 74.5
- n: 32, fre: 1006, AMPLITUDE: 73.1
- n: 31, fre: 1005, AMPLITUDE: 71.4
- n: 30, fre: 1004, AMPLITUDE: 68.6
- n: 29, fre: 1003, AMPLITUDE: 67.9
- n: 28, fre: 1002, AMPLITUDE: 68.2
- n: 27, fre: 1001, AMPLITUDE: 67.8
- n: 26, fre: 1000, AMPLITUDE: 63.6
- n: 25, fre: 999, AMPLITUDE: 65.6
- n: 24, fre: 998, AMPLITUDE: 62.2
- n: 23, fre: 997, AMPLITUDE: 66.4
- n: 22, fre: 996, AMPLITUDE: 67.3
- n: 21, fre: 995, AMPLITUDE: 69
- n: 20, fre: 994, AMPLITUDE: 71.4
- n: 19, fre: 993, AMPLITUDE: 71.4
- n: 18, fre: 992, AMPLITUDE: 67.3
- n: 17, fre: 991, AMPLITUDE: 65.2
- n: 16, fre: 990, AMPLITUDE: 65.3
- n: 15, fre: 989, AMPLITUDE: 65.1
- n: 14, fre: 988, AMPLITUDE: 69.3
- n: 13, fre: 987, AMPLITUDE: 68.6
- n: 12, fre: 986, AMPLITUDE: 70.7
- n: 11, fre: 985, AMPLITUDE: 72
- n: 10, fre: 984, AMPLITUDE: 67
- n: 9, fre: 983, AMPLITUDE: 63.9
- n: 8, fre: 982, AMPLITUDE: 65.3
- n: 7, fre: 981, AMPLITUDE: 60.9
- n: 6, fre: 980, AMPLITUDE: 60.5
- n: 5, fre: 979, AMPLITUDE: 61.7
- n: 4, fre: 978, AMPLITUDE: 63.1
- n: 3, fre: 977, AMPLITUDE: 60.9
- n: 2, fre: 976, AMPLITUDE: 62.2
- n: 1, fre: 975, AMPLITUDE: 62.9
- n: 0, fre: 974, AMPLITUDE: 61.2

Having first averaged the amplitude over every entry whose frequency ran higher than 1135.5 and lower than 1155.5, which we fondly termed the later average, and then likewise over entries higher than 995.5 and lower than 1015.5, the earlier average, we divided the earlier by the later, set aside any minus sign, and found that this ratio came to 0.58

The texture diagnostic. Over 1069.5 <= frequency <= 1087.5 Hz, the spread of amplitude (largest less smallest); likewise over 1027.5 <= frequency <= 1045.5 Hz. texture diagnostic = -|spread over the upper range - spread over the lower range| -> -11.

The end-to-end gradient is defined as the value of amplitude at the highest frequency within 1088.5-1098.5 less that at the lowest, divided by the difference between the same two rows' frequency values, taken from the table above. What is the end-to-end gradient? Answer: 1.1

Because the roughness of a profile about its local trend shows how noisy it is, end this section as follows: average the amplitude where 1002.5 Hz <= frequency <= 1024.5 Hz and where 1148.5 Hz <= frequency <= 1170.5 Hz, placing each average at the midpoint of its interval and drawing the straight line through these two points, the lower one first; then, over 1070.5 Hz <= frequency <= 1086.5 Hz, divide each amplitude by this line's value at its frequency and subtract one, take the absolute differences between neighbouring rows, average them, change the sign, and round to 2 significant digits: -0.036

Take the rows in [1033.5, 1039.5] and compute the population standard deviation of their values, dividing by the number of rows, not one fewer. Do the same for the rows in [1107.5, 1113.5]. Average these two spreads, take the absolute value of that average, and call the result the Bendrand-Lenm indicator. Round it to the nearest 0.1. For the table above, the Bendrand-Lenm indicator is 4.0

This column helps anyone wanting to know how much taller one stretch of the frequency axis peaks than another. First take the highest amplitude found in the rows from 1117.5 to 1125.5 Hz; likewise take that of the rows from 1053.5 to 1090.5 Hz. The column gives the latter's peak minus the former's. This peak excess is -20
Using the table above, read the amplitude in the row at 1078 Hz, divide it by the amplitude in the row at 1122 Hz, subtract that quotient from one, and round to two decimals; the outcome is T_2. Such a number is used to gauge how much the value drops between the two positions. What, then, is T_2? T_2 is 0.28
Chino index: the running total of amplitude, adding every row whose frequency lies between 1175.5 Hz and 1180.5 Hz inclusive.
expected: 664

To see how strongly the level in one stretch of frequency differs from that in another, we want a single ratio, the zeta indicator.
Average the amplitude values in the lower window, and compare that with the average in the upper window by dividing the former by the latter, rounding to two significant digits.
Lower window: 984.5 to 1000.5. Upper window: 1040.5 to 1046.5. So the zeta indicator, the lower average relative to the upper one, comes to 0.78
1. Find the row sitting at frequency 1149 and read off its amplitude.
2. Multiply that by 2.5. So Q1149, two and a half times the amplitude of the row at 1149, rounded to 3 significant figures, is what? 310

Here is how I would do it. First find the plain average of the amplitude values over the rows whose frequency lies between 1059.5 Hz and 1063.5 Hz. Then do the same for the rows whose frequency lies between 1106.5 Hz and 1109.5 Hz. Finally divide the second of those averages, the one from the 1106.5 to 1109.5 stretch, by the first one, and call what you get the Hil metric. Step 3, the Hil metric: 1.50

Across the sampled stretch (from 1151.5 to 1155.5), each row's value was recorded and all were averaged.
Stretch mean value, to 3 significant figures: 125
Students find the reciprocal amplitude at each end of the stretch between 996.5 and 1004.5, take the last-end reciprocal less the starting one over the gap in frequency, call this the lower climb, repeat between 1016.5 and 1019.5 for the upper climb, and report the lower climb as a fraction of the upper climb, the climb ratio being 0.1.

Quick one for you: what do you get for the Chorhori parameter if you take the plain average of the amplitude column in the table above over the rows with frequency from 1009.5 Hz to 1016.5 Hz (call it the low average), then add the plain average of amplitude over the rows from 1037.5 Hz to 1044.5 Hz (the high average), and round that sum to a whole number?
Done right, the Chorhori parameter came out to 159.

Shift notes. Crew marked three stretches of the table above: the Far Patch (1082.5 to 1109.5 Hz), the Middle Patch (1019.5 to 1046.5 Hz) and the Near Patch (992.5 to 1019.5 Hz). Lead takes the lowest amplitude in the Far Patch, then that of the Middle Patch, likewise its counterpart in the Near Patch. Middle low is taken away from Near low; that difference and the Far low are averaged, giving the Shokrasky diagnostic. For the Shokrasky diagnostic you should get 37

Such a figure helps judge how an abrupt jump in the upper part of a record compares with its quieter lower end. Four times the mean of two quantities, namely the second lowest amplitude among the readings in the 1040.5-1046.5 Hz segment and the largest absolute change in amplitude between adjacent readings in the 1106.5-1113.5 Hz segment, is 195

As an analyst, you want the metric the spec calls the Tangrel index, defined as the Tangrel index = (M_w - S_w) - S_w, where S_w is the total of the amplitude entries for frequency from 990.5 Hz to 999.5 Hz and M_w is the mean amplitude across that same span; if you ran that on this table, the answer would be -1144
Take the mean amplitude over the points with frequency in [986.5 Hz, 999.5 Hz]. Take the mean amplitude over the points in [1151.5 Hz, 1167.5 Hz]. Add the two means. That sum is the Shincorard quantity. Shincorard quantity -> 197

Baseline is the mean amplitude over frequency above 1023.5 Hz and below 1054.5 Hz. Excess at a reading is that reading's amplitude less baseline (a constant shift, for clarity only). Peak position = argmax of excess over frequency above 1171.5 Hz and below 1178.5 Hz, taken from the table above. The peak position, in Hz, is 1178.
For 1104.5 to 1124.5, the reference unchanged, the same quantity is 1109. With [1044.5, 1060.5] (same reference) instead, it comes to 1059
